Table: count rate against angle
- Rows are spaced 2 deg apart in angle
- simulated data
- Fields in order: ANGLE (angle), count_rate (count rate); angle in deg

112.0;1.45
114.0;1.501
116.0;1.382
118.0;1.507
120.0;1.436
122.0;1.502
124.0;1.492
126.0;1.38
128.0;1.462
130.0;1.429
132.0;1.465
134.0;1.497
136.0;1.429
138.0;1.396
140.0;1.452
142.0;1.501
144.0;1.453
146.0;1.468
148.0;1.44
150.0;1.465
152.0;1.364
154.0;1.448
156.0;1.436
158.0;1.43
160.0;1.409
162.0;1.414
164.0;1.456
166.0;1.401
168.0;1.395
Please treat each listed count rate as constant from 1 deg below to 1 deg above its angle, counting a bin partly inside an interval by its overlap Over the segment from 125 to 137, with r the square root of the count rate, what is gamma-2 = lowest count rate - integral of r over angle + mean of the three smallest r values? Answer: -11.8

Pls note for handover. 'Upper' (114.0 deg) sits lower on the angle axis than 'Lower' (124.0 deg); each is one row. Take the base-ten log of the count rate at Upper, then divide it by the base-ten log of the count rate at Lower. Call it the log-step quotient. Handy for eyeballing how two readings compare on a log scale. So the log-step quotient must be 1.02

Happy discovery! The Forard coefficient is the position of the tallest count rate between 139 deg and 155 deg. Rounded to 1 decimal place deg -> 142.0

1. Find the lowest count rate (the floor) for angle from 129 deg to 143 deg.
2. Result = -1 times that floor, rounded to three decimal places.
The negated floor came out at -1.396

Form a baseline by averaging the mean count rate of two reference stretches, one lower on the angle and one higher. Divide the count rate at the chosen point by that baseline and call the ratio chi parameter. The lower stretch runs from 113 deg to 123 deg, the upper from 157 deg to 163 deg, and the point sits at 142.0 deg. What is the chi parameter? 1.04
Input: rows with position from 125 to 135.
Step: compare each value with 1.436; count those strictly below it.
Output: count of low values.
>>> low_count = 2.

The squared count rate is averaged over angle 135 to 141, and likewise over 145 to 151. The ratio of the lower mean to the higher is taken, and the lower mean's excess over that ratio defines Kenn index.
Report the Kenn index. 1.08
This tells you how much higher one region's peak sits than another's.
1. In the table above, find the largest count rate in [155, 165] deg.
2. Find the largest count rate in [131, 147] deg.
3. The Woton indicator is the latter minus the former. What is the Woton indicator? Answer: 0.045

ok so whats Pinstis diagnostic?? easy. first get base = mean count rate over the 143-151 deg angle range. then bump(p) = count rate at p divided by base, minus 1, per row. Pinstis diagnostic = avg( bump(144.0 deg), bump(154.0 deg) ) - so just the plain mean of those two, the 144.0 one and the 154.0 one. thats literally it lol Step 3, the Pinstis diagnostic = -0.004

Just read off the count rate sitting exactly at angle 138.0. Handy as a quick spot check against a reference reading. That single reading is 1.396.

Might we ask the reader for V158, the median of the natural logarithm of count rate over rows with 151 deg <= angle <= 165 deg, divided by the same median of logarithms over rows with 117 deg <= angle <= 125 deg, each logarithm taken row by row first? 0.89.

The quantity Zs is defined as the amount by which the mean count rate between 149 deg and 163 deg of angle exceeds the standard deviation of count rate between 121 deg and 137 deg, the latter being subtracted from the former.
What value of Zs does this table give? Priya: 1.38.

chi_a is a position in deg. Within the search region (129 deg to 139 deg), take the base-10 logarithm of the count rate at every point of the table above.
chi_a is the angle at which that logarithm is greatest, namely 134.0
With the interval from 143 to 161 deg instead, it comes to 146.0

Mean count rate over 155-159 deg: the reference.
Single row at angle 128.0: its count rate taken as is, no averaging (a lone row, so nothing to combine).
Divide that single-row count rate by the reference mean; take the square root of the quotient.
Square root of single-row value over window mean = 1.01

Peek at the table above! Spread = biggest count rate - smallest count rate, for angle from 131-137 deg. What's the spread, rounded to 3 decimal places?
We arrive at 0.068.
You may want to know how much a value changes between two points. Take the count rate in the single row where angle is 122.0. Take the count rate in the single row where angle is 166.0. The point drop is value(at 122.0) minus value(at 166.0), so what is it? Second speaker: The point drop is 0.101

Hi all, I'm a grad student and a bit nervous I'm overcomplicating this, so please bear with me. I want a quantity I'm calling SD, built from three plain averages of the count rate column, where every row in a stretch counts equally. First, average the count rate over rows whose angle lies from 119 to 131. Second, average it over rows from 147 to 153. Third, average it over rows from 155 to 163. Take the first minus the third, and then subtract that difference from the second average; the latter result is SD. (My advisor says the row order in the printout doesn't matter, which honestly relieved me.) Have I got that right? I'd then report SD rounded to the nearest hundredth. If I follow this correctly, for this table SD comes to 1.40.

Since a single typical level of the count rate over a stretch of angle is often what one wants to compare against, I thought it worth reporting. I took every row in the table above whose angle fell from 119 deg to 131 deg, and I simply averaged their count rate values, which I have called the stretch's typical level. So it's 1.45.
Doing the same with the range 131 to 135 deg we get 1.48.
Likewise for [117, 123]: 1.48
